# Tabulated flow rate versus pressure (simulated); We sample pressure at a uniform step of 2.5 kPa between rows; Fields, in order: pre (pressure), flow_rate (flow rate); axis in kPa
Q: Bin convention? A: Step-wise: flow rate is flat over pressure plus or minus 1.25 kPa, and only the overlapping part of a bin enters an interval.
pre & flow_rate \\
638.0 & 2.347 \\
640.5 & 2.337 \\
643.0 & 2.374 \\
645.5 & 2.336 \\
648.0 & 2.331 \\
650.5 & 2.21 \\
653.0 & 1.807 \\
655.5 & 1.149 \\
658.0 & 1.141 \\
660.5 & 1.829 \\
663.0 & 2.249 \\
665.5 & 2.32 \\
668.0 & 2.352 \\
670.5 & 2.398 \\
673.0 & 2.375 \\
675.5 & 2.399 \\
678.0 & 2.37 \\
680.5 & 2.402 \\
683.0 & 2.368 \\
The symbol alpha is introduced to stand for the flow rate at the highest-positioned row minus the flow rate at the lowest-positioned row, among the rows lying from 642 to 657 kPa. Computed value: -1.2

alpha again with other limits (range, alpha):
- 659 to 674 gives 0.5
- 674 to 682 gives 0.0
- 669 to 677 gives 0.0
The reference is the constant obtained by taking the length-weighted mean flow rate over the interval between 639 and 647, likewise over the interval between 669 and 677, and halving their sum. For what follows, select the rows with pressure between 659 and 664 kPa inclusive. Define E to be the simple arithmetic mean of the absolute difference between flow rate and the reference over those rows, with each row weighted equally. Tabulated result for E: 0.3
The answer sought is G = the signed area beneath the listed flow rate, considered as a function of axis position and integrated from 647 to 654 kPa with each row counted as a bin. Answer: 15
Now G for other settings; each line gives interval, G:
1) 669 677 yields 19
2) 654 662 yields 11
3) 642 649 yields 16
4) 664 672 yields 19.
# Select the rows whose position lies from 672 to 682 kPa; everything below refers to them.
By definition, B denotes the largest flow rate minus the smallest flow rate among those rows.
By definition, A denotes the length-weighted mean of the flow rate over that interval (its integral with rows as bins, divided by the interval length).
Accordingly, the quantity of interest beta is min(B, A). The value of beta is 0.03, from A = 2.39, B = 0.03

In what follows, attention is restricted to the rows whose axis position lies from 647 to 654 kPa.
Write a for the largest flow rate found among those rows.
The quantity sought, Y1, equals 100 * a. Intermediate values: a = 2.331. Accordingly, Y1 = 233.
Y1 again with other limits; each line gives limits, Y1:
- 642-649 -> 237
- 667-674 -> 240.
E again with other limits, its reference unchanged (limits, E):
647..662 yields 0.6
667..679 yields 0.0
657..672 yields 0.3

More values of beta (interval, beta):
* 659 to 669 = 0.52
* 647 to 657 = 1.18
